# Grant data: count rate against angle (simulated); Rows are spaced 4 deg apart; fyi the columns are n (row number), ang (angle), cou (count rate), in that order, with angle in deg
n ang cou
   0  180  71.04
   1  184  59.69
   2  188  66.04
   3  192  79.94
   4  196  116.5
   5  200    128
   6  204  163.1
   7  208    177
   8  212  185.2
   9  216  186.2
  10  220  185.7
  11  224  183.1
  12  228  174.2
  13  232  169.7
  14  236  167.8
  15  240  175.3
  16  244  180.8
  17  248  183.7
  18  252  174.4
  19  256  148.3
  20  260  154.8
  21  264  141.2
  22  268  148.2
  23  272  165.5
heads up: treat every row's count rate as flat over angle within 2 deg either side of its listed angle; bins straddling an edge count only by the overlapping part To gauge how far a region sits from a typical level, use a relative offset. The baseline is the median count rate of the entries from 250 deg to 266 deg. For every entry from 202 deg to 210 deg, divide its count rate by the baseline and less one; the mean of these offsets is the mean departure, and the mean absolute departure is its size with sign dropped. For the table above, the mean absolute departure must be 0.12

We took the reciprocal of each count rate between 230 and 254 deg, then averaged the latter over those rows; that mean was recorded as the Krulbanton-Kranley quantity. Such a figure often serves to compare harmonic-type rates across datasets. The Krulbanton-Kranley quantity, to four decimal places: 0.0057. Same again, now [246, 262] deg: 0.0061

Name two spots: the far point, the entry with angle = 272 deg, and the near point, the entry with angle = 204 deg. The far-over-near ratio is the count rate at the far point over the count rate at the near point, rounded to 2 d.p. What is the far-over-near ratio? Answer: 1.01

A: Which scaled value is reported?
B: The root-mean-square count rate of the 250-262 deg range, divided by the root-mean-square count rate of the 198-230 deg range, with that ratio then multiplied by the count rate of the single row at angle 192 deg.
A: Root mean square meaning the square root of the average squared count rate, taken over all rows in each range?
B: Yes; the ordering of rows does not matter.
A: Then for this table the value 73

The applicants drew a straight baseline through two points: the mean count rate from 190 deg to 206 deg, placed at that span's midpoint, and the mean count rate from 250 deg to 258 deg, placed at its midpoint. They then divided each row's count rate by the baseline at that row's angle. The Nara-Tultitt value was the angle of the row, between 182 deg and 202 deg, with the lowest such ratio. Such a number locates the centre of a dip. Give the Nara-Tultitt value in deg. 184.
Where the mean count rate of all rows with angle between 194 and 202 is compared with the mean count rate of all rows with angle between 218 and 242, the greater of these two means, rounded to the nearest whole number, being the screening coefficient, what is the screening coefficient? 176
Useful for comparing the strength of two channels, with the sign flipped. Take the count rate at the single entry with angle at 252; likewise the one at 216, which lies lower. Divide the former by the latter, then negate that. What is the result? -0.94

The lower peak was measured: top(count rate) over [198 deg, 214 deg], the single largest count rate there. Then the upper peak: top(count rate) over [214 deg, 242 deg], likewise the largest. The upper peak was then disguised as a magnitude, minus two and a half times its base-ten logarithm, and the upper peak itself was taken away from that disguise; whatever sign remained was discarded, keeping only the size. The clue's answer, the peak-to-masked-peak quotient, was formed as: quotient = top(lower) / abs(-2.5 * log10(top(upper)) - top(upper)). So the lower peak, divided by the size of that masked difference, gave 0.97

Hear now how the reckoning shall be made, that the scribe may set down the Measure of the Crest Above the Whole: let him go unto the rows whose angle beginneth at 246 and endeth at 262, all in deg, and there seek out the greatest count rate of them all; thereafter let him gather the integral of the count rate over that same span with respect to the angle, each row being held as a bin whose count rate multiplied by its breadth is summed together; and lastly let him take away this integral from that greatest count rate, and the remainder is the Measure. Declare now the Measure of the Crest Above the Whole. -2461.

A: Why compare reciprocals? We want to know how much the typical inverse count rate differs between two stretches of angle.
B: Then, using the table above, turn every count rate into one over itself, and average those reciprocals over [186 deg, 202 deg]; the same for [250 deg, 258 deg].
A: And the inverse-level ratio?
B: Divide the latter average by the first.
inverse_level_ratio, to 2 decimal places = 0.57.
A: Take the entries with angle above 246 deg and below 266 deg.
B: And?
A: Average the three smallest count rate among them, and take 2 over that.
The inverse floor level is 0.0135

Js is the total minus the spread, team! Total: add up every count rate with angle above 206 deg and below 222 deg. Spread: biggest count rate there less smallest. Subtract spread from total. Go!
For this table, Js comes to 725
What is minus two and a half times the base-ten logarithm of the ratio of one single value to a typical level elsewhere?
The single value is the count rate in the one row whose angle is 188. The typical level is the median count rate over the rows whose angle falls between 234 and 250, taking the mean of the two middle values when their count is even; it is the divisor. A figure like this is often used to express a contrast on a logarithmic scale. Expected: 1.08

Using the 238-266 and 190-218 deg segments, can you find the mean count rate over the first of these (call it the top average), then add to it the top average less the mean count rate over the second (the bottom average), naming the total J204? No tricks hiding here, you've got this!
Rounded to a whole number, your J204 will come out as 183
